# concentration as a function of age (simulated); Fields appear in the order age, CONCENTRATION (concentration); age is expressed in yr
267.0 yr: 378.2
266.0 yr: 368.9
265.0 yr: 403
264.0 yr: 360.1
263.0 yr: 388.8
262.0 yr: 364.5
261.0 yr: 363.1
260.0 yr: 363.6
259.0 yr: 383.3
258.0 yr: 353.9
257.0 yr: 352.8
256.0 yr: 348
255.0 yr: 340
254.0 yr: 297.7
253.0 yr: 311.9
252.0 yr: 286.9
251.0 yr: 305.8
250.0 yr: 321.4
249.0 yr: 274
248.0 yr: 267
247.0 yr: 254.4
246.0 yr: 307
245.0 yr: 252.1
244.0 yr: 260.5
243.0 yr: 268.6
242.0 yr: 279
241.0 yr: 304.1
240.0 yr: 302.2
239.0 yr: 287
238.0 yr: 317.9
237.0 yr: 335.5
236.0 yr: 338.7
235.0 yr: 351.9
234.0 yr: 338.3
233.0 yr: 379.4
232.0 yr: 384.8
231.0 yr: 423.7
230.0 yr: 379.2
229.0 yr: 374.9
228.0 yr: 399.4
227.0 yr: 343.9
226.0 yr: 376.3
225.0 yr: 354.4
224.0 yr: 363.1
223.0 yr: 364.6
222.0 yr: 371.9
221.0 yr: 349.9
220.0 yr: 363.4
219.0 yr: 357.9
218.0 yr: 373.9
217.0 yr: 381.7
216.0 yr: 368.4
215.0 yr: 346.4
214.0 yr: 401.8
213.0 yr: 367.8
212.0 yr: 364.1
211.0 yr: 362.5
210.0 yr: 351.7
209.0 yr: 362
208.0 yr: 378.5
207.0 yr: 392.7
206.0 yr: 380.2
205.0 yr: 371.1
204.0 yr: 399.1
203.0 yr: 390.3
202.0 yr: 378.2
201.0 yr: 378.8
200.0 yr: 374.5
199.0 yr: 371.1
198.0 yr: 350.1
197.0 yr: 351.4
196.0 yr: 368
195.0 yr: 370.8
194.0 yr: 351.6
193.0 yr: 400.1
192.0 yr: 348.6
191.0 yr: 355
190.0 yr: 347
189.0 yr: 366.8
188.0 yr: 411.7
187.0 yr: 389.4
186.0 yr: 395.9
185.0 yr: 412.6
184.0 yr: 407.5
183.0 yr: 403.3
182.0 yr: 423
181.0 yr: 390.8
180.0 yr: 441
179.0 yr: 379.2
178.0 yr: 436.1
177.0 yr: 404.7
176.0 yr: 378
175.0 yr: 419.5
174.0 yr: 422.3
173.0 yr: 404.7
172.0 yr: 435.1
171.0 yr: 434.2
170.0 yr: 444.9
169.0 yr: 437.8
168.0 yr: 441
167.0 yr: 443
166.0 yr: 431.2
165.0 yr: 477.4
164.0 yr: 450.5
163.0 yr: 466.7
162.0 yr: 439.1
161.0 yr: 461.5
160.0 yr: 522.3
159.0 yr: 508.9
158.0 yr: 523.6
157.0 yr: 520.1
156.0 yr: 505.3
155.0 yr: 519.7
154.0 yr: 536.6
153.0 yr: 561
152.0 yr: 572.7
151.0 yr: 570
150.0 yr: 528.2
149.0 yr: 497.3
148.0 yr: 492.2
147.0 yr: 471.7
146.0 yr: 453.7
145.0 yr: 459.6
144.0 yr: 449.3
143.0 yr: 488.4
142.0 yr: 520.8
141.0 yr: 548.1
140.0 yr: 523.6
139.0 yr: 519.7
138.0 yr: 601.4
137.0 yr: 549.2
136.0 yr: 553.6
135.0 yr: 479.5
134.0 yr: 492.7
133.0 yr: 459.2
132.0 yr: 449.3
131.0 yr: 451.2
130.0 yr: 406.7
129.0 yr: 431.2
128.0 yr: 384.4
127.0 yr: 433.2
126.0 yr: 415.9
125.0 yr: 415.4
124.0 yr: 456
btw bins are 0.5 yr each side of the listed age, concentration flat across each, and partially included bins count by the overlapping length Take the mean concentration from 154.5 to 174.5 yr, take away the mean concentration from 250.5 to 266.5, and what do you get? 115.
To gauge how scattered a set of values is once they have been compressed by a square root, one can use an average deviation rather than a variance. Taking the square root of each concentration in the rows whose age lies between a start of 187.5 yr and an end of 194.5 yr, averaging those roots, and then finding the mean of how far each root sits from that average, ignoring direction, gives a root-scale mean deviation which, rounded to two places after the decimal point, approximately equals 0.55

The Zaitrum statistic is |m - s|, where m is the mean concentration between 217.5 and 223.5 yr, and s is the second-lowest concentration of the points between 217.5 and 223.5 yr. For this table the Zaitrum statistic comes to 6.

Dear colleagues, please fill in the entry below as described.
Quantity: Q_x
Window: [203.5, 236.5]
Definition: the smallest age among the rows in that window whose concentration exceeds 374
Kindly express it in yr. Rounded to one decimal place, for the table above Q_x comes 204.0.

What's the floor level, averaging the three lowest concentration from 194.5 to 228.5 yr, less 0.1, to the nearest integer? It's 347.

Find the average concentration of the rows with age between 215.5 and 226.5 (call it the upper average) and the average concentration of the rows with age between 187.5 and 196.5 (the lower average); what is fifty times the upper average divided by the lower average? 50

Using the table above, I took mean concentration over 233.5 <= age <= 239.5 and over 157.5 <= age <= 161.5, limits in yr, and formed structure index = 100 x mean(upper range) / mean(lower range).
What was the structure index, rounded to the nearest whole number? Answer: 65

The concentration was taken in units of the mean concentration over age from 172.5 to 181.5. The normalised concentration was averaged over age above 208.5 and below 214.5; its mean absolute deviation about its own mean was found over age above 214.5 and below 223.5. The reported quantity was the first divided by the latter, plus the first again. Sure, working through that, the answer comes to 43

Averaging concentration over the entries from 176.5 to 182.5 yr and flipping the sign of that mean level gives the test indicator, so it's -412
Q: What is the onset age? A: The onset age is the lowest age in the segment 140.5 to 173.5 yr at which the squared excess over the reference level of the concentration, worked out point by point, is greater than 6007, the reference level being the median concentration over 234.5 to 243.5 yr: 141.0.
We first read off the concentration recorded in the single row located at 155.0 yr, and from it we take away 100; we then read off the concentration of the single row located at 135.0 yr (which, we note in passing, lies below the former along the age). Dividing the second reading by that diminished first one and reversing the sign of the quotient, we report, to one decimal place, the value -1.1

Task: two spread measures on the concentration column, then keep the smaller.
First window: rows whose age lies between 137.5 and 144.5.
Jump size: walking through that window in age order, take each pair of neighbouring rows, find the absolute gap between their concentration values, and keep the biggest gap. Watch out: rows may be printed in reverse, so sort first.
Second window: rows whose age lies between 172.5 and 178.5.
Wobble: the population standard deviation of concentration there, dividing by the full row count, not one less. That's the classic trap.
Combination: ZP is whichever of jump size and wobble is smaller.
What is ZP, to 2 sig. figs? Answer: 18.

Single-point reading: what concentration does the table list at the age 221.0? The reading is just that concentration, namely 349.9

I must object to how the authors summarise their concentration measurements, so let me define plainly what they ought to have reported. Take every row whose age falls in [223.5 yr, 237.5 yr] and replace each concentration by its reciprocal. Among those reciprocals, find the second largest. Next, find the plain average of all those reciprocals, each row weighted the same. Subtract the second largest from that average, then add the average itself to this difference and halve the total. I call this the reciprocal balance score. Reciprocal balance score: 0.0013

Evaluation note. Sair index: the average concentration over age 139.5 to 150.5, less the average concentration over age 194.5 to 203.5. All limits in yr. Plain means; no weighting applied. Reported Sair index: 124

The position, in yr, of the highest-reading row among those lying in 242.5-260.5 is 259.0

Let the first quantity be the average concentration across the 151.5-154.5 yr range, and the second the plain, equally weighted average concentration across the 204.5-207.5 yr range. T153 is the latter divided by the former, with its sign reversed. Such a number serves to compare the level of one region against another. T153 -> -0.685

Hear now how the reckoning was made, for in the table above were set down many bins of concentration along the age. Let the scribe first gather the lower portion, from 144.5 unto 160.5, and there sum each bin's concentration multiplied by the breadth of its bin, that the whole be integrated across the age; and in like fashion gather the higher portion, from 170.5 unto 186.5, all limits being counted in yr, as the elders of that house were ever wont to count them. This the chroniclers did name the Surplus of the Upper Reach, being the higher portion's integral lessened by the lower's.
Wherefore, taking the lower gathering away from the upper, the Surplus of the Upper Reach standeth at -1655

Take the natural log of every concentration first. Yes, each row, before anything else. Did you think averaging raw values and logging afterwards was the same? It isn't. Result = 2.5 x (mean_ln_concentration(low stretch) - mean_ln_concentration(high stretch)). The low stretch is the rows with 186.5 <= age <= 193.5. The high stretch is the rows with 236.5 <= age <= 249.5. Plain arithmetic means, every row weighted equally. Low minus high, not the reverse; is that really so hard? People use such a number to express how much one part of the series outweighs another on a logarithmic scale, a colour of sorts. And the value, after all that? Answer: 0.68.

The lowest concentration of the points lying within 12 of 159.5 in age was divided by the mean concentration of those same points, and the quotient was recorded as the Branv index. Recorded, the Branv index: 0.88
